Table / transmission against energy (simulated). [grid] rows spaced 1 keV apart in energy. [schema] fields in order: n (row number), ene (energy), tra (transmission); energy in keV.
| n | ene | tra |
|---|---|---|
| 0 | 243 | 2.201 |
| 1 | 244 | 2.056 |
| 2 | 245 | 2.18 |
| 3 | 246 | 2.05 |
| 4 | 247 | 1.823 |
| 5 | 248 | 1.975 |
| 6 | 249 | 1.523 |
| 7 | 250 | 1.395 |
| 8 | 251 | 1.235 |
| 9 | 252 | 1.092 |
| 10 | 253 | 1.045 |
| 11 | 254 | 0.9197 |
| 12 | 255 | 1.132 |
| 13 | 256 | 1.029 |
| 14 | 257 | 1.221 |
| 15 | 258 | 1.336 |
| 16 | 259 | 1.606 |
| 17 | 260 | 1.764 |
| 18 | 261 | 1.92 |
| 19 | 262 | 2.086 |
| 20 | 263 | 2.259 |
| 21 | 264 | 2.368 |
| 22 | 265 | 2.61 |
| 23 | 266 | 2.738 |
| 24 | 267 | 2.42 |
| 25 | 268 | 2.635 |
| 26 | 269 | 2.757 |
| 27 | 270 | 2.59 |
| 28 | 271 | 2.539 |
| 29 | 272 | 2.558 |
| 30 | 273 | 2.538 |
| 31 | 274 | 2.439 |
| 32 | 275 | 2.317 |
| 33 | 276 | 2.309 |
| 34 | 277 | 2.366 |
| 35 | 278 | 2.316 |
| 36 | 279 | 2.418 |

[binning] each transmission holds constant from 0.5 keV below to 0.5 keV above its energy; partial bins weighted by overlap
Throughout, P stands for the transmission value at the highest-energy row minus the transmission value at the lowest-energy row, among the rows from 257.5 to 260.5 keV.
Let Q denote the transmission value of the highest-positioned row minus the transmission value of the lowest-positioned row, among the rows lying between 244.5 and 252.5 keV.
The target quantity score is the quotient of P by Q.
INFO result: -0.4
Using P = 0.4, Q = -1.1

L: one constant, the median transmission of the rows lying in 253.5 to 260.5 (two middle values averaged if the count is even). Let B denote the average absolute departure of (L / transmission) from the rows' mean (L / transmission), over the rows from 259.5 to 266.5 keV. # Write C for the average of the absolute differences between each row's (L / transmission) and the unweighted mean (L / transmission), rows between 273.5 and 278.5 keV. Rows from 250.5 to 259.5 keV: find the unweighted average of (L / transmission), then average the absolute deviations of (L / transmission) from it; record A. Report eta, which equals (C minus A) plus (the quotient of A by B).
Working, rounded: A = 0.13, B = 0.071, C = 0.009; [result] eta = 1.69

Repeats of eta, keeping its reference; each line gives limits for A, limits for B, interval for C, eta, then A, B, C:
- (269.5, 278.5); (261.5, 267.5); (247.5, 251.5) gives 0.65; 0.02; 0.037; 0.111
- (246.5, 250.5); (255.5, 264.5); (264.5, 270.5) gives 0.45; 0.10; 0.183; 0.015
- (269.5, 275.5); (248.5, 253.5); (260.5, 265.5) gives 0.16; 0.02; 0.122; 0.049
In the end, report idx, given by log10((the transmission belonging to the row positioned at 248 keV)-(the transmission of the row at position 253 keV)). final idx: 0.0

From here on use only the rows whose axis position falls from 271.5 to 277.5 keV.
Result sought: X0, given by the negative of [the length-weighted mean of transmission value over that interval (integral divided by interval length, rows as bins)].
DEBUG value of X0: -2.4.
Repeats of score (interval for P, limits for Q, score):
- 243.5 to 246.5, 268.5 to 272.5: 0.0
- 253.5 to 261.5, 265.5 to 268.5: -9.7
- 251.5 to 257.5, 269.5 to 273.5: -2.5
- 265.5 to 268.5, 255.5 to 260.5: -0.1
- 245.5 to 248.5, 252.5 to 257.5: -0.4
